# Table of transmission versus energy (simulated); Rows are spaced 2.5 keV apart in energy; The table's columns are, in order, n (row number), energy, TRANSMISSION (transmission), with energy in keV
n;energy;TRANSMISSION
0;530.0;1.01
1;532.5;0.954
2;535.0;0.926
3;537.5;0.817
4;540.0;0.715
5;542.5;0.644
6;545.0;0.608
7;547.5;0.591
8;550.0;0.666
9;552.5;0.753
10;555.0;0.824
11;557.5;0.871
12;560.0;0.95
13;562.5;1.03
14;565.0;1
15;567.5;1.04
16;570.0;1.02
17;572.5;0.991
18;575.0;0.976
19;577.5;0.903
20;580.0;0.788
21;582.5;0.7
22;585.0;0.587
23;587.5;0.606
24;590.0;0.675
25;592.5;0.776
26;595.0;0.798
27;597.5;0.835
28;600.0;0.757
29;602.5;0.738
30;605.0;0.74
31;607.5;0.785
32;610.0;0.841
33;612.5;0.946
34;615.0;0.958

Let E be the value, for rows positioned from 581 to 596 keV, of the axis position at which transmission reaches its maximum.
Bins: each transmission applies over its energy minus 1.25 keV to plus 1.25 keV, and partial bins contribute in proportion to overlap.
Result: 595.0 keV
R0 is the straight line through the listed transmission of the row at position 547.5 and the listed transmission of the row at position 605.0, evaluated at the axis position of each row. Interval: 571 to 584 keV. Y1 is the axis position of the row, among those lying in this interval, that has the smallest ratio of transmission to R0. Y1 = 582.5 keV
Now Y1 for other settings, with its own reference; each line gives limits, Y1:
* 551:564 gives 552.5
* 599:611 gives 605.0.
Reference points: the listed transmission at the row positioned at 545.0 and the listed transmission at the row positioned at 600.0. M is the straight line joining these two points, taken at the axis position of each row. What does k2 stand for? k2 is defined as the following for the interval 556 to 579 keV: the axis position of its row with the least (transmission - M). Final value 577.5 keV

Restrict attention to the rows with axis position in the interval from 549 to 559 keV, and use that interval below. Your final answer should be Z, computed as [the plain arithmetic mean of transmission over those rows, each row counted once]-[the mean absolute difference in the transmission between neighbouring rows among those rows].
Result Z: 0.71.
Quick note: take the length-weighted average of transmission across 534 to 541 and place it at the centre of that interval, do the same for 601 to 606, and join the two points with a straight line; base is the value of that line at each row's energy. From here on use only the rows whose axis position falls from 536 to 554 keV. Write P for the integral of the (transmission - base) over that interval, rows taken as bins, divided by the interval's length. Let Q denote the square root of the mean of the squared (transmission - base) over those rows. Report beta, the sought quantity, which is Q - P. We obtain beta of 0.27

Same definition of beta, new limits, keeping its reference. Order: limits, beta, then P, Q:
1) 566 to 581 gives 0.01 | 0.18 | 0.19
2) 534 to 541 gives 0.08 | 0.00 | 0.08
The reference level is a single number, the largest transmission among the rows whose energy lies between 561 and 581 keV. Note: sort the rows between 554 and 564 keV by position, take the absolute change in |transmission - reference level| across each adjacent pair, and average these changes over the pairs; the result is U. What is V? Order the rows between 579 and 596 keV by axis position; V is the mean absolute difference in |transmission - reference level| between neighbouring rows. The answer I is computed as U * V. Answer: 0.0047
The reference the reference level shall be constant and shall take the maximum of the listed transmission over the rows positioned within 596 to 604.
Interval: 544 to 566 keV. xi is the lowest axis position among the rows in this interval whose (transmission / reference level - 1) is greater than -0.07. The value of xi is 555.0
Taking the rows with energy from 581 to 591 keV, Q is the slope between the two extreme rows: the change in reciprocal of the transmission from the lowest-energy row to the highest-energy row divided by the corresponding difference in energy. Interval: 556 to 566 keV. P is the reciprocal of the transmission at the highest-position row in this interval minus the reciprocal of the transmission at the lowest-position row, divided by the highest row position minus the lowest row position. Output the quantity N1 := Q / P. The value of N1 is -0.4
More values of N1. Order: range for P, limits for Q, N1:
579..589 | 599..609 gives -0.1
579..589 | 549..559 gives -0.9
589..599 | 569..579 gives -0.4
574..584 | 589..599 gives -0.7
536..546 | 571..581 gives 0.6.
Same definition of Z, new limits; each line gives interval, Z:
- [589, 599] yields 0.72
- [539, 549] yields 0.60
